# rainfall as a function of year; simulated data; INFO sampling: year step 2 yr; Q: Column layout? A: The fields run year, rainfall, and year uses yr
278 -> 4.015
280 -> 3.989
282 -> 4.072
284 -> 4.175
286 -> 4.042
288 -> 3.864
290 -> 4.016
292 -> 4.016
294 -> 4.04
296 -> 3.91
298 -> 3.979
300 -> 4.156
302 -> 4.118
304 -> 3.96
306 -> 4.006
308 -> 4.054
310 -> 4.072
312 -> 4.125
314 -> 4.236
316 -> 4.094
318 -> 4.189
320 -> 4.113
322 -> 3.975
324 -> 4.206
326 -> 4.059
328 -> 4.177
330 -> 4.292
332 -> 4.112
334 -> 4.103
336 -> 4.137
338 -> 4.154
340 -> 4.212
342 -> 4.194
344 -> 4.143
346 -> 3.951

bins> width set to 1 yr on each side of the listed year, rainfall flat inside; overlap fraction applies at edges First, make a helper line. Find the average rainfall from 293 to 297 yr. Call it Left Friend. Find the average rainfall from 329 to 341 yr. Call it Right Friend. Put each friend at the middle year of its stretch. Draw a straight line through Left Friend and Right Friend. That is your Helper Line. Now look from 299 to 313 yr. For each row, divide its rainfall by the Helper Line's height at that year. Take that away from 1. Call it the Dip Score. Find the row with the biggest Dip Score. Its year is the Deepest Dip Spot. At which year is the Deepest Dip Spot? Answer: 304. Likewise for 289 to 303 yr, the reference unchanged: 296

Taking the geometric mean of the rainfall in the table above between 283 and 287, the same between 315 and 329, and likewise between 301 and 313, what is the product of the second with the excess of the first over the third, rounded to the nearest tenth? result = 0.2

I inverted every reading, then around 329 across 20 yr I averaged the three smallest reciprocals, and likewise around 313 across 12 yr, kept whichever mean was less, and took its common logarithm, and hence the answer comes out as -0.626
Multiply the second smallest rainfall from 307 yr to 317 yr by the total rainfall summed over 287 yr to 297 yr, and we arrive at 80.8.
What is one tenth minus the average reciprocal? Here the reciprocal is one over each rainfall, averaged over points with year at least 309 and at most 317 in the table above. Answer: -0.142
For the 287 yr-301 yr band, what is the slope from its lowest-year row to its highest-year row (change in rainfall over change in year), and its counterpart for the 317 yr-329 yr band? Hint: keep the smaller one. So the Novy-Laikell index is -0.001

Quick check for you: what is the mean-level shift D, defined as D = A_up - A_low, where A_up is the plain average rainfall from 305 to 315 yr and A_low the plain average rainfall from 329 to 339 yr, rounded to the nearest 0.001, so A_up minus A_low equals -0.061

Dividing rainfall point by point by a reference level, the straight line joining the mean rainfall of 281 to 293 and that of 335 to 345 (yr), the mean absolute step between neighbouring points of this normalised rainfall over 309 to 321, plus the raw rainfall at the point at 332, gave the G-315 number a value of 4.13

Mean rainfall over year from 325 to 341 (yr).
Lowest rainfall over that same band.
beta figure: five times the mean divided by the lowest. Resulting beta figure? 5.12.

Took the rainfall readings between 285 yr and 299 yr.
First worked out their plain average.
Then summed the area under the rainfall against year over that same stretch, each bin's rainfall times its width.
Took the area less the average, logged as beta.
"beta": 51.8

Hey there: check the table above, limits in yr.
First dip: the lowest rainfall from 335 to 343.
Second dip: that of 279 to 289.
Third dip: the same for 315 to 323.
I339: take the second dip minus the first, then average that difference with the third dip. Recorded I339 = 1.851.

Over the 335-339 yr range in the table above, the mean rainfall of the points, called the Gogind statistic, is 4.15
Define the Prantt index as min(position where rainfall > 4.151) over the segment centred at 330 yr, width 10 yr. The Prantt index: 328 yr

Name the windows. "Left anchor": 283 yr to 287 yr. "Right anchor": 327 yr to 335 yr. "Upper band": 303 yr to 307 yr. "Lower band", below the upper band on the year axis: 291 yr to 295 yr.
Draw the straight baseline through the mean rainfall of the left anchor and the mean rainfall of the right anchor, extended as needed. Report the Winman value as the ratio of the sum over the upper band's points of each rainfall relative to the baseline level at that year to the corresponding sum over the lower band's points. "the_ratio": 0.98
